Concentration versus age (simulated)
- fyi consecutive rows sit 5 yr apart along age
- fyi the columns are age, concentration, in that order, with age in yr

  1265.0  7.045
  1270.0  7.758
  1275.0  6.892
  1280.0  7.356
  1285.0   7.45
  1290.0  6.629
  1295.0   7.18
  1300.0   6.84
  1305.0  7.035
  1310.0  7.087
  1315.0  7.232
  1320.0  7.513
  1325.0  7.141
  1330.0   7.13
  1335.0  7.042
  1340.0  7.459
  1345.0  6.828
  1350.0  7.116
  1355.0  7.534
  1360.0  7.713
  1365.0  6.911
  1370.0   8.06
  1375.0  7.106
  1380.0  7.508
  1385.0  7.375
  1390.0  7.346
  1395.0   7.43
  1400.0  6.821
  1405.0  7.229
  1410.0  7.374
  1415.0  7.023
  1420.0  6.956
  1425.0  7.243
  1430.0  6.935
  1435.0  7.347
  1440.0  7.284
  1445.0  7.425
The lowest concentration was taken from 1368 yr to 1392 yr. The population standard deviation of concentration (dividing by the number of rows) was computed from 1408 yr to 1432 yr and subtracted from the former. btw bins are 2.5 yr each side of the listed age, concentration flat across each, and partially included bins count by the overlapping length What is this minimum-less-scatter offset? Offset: 6.93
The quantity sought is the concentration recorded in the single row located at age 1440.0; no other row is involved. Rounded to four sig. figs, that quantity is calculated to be 7.284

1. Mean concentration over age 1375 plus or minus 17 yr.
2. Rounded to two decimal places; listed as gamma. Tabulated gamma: 7.43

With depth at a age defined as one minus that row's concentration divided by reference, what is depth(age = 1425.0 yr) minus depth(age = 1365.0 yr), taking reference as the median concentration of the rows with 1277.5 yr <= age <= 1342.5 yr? -0.05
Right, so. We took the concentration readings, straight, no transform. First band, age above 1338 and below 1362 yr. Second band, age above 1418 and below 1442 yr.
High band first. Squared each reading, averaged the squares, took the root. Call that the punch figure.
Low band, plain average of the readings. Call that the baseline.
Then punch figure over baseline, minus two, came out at -1.02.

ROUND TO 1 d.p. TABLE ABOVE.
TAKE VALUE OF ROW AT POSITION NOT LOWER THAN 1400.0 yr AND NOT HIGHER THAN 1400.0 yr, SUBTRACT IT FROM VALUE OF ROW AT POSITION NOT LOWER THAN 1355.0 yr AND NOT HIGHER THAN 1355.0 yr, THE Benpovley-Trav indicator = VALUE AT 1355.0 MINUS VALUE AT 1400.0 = 0.7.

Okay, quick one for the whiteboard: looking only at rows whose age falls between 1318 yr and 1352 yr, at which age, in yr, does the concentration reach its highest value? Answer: 1320.0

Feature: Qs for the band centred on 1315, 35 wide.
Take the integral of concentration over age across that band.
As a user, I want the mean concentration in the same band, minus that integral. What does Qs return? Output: -243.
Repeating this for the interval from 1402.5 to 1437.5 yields -243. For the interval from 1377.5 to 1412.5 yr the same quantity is -248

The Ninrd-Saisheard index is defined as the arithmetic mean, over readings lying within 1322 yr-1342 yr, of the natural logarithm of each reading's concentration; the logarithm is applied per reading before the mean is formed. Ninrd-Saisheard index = 1.97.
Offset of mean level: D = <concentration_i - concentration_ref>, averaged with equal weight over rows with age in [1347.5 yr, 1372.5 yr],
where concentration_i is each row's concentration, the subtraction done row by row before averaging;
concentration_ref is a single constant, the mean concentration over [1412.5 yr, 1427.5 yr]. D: 0.39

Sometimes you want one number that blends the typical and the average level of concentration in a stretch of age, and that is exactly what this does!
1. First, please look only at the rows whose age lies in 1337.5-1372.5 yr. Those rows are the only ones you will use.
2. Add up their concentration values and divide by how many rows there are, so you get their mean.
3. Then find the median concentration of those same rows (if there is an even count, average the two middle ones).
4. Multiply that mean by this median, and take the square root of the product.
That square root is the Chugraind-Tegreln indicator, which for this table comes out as 7.42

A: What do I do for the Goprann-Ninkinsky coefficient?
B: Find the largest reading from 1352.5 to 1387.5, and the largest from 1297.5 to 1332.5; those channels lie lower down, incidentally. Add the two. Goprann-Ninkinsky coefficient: 15.6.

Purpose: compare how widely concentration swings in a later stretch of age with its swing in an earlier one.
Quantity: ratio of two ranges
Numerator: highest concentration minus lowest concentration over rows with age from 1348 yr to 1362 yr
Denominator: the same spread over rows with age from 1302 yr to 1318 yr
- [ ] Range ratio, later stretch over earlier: 3.0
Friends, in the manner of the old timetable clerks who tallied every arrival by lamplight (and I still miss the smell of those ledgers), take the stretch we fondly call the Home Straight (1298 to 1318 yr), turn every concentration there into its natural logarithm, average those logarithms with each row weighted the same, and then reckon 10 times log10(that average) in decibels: 2.91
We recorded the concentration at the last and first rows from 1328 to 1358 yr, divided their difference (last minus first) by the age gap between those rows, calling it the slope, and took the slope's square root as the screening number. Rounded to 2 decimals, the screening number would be 0.13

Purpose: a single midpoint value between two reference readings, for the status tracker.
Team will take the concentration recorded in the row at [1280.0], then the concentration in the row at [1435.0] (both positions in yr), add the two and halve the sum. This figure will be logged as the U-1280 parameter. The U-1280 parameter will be 7.35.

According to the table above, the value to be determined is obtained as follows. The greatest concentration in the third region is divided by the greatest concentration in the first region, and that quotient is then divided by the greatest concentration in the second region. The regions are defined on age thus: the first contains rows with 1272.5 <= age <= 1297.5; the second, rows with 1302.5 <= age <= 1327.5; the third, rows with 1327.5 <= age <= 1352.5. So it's 0.133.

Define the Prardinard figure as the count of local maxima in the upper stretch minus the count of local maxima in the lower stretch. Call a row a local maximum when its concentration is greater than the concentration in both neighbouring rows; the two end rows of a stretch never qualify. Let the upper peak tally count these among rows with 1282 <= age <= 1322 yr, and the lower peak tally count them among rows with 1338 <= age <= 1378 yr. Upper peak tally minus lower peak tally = -1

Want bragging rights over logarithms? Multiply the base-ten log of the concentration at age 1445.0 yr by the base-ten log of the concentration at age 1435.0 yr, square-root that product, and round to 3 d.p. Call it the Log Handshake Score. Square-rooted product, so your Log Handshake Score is 0.868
